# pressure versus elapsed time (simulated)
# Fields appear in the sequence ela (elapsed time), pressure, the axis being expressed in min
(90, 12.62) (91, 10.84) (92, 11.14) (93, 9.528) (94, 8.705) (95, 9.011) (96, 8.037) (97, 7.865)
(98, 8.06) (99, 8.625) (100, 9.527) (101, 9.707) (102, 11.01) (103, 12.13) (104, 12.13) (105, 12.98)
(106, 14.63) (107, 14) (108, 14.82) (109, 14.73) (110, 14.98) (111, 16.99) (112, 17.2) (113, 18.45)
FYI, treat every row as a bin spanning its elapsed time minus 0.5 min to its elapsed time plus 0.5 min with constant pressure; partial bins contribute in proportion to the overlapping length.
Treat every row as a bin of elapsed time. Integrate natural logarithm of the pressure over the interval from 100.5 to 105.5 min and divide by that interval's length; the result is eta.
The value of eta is 2.45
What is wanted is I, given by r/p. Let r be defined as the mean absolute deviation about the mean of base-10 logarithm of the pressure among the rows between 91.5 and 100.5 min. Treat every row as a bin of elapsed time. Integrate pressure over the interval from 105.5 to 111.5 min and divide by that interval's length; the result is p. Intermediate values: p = 15.0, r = 0.036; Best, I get 0.0024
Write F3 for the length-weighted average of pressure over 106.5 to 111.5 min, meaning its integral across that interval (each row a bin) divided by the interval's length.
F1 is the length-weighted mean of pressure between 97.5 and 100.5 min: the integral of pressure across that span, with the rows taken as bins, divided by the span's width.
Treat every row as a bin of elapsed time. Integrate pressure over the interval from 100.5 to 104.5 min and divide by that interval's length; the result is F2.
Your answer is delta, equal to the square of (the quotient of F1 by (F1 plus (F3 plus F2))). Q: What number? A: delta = 0.06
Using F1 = 8.7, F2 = 11.2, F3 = 15.1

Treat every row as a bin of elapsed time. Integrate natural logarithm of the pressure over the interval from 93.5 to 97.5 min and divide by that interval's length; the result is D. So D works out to 2.13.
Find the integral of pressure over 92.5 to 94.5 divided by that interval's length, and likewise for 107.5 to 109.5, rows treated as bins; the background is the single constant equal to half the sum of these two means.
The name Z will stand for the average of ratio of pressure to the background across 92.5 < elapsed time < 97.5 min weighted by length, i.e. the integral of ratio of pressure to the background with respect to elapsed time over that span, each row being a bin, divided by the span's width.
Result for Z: 0.72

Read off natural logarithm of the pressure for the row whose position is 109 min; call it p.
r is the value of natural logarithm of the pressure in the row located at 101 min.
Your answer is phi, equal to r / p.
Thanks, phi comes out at 0.8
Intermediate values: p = 2.69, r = 2.27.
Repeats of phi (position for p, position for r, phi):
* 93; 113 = 1.3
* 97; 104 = 1.2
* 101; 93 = 1.0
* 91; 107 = 1.1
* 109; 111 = 1.1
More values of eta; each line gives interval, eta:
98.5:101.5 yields 2.23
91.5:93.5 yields 2.33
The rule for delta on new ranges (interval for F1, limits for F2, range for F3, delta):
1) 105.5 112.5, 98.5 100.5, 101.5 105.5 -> 0.18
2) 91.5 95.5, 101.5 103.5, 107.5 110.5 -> 0.07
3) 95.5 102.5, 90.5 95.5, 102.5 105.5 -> 0.08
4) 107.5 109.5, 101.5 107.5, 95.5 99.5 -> 0.17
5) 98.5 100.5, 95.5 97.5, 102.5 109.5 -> 0.09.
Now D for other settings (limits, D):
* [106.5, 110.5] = 2.68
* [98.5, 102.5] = 2.27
